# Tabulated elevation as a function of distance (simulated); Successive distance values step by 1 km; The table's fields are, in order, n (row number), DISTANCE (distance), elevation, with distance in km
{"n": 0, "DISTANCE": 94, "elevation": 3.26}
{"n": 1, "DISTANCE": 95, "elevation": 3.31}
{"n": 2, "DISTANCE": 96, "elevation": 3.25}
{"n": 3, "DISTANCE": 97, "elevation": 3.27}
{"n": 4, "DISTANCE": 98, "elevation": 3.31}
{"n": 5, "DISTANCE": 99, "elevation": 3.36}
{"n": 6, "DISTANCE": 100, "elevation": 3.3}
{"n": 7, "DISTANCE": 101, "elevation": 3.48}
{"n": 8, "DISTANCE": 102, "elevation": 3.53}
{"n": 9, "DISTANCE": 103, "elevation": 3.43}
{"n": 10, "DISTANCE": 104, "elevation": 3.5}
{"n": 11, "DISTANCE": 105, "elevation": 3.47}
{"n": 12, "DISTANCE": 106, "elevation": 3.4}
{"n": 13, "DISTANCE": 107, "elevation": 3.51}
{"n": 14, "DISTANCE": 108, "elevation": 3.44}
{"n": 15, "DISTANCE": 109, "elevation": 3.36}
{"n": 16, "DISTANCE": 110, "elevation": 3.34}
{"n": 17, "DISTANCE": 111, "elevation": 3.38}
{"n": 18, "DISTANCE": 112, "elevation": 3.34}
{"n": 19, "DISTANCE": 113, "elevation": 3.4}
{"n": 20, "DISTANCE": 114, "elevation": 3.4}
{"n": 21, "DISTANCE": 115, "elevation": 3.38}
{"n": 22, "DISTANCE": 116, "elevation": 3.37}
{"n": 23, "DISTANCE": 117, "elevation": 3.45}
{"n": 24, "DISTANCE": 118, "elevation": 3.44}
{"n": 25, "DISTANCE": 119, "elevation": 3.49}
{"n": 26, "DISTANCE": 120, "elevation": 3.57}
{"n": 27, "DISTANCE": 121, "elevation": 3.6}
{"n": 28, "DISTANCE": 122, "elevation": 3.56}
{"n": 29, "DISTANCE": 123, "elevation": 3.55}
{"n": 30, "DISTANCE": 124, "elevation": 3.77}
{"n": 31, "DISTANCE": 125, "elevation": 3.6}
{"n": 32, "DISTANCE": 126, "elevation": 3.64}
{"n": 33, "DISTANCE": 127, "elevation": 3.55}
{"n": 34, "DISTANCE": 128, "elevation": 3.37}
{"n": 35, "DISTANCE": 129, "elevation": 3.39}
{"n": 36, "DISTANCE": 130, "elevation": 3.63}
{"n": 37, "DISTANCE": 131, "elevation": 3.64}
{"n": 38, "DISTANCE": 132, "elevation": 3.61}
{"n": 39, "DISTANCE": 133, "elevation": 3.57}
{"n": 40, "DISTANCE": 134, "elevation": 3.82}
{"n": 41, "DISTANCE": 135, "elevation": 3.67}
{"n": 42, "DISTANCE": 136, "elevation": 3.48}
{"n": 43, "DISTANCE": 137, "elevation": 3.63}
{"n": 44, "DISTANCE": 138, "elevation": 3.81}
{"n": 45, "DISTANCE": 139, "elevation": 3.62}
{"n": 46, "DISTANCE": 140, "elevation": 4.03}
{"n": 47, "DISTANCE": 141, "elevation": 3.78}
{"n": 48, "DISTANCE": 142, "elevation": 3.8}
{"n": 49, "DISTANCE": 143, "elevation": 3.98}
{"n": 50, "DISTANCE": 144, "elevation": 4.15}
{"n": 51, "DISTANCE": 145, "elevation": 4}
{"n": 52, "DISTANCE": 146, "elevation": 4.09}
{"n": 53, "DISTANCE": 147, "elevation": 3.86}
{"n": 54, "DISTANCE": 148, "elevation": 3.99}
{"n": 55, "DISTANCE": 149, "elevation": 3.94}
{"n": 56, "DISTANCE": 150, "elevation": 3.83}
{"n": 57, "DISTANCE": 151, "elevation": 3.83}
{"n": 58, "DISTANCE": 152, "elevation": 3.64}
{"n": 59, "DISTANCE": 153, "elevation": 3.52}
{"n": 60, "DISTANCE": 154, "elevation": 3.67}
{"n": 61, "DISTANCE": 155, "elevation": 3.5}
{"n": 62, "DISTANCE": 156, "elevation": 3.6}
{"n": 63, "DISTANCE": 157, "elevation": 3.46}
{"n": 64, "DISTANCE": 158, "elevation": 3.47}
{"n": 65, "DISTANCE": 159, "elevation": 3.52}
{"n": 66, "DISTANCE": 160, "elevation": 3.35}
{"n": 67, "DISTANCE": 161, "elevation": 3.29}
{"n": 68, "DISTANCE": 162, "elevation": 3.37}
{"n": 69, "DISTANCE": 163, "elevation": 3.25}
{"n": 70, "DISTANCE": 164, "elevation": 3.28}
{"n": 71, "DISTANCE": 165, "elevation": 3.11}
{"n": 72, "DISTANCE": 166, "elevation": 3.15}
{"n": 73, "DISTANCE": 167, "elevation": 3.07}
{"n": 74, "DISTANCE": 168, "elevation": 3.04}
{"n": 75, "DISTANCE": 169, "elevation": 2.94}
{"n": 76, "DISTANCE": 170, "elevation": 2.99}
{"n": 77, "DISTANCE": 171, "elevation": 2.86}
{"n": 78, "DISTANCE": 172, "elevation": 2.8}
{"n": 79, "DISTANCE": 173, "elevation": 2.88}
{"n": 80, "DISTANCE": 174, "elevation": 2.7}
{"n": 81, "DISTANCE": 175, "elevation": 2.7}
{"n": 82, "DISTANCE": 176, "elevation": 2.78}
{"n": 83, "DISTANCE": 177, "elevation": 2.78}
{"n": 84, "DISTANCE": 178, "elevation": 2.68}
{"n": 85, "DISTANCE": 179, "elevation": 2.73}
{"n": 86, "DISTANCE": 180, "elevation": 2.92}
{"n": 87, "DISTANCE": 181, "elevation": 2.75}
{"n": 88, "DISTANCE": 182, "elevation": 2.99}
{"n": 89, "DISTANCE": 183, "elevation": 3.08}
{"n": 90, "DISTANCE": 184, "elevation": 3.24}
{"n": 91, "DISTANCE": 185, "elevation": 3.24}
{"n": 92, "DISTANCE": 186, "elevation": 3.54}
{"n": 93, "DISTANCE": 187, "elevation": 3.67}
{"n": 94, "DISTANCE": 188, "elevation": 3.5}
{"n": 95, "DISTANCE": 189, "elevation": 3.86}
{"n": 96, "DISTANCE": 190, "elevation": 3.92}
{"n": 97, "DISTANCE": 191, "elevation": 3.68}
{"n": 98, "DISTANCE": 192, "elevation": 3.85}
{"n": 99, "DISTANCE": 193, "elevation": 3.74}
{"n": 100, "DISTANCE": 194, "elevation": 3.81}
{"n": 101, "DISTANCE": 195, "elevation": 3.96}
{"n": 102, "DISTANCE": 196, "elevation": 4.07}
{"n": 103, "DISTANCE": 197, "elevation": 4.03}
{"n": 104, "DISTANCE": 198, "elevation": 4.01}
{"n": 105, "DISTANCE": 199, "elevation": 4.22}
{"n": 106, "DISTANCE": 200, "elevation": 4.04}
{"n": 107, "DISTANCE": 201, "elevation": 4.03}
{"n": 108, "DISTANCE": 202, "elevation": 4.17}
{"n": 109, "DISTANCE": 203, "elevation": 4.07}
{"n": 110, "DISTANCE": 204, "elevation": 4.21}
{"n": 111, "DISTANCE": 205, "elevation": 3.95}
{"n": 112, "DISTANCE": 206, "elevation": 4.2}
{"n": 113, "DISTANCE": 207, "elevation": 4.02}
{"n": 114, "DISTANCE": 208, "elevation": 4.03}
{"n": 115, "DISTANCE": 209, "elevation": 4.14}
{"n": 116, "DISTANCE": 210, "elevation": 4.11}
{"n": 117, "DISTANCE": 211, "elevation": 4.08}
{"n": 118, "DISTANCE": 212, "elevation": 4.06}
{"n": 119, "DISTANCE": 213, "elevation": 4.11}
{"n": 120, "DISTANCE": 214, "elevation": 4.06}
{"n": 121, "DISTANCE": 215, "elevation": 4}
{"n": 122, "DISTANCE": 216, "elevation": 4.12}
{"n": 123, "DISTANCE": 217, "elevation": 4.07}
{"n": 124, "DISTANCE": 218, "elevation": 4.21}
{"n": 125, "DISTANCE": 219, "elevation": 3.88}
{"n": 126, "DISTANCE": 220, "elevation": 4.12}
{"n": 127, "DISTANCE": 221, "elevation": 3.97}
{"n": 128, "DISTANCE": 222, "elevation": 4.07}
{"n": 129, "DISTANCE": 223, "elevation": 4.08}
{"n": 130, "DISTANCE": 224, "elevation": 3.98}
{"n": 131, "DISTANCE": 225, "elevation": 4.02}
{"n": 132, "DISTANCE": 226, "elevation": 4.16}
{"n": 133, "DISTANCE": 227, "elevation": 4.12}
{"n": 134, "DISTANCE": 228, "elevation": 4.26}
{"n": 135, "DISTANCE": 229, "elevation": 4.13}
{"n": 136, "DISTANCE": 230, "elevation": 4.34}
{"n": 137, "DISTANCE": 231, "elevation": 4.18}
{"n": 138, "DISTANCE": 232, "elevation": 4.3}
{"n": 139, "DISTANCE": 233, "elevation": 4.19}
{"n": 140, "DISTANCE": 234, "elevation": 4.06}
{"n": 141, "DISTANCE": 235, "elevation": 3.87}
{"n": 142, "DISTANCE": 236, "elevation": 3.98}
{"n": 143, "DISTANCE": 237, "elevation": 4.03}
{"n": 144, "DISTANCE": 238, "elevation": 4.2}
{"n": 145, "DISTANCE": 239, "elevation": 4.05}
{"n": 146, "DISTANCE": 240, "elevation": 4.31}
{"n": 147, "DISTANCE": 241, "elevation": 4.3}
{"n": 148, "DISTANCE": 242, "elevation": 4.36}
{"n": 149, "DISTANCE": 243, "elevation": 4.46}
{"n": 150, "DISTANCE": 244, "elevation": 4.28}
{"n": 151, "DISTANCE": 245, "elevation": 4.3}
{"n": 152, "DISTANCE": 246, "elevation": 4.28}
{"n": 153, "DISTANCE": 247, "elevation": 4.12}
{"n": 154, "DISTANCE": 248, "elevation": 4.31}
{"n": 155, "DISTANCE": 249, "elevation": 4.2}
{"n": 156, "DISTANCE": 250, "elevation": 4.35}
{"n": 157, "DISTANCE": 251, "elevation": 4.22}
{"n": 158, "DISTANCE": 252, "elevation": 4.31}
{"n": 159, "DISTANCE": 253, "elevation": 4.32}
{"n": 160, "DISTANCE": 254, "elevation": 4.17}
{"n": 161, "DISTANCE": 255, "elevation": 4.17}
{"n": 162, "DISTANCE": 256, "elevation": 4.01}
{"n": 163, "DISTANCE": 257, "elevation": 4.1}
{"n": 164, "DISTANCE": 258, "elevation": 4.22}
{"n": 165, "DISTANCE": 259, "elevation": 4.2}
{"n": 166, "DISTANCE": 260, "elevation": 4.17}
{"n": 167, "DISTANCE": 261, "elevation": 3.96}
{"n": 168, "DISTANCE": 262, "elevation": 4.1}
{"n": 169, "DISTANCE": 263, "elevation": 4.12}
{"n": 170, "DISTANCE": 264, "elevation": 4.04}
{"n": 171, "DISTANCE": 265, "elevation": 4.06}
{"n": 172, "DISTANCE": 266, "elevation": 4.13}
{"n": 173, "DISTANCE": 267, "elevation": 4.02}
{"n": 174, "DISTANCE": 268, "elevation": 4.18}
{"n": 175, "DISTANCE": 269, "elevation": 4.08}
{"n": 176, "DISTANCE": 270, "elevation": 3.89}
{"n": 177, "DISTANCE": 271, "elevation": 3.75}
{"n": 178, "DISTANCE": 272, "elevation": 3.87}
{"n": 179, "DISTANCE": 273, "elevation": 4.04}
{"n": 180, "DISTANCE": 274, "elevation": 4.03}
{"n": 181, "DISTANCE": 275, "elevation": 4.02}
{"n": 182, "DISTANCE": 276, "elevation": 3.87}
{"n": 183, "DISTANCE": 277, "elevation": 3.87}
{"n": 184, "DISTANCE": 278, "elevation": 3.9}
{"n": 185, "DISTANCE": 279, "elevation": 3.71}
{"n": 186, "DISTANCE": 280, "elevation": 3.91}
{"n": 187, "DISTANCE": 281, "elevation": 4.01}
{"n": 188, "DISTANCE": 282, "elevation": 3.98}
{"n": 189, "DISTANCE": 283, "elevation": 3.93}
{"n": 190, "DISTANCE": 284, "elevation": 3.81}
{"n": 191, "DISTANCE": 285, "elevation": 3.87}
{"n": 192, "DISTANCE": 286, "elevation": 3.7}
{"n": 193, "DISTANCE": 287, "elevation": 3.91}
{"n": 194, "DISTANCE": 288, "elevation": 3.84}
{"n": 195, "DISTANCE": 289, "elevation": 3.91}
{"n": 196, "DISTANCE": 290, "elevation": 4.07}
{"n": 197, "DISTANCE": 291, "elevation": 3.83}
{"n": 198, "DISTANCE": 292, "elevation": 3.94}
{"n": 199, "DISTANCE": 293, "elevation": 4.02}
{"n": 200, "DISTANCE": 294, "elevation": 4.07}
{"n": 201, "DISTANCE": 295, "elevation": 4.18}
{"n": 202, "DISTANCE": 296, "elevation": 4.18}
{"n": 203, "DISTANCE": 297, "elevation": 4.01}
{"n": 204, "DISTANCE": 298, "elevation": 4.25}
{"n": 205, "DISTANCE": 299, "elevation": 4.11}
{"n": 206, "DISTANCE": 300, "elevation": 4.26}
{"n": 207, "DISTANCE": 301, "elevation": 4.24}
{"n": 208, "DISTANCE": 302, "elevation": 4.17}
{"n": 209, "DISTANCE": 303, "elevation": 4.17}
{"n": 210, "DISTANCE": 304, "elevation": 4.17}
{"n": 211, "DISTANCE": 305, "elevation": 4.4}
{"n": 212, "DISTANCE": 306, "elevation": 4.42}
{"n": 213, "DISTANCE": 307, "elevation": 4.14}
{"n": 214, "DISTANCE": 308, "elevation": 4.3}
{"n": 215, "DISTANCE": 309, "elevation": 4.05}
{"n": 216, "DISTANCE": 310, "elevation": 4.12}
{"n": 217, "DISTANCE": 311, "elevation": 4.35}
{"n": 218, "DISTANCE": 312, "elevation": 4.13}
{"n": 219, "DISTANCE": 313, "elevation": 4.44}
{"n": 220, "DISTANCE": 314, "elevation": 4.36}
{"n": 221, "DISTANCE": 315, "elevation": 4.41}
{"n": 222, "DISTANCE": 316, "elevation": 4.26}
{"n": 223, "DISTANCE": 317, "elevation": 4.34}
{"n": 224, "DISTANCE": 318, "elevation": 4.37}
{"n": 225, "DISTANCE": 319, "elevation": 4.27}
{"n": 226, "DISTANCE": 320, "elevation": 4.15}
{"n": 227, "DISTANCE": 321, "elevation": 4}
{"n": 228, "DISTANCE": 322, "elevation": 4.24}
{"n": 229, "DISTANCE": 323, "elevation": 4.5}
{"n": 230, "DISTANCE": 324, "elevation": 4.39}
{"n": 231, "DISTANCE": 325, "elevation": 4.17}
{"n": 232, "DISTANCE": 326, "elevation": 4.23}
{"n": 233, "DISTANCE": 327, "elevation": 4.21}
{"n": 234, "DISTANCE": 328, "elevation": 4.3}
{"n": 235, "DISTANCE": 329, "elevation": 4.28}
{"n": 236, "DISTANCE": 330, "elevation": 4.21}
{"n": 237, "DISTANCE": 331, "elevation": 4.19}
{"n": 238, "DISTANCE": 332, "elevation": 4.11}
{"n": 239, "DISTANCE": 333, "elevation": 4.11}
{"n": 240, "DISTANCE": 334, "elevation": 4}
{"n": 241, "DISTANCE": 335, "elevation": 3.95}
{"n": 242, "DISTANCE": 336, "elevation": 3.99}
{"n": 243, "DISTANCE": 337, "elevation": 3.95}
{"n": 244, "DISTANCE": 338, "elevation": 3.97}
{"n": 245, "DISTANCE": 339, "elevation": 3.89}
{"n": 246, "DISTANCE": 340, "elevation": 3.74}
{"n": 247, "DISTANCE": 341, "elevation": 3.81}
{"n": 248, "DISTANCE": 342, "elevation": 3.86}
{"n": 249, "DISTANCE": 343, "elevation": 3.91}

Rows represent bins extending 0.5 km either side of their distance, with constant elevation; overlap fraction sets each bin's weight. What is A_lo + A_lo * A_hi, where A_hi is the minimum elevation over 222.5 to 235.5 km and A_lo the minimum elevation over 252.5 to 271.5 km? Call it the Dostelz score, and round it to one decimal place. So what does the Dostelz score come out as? 18.3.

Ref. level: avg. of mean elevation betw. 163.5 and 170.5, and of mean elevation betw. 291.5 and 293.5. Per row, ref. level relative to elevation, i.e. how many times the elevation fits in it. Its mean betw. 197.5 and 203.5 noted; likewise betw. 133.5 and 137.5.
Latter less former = 0.10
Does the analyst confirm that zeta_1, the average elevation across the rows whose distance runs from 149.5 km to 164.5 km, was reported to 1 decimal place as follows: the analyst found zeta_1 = 3.5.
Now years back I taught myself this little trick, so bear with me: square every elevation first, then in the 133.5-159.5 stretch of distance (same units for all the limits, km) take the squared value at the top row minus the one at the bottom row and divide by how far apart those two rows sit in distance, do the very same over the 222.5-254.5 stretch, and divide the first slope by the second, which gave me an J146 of -3.68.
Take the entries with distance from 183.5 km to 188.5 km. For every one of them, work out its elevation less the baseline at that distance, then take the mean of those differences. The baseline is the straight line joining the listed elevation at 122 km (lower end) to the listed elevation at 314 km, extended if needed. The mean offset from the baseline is -0.4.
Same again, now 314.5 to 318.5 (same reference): 0.0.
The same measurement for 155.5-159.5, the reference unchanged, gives -0.2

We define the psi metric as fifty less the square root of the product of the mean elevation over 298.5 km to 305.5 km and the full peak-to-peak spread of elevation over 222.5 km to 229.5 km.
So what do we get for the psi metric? 48.91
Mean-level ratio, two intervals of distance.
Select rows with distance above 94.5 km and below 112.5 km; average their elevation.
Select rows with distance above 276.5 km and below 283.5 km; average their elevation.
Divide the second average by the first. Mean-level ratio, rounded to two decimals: 1.15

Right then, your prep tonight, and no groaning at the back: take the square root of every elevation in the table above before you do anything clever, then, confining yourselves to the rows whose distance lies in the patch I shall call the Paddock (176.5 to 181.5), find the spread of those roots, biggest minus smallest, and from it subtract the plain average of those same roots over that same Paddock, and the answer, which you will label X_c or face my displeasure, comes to -1.59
